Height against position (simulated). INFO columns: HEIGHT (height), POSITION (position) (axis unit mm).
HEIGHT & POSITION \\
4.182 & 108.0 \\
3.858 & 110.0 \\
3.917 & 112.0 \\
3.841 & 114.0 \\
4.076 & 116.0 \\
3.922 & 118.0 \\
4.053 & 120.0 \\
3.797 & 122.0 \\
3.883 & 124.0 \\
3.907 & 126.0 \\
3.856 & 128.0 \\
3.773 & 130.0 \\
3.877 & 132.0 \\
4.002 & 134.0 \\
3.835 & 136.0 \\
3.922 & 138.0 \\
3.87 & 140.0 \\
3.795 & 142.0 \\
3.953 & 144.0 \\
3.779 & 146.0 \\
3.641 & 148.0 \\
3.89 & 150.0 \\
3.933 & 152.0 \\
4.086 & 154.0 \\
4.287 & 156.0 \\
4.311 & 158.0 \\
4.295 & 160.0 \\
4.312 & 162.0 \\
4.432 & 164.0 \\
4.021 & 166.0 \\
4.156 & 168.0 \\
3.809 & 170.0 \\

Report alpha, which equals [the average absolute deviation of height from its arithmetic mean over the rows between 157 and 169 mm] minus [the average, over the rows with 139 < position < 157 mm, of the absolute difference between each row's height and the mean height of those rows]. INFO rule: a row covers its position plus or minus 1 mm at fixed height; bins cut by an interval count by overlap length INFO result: -0.02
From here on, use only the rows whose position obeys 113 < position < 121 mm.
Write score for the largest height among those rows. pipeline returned 4.076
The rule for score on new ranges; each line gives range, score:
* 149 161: 4.311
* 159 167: 4.432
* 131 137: 4.002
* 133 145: 4.002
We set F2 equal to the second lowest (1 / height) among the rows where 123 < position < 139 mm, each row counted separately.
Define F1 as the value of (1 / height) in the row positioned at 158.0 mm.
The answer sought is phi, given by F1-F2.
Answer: -0.023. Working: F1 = 0.232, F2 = 0.255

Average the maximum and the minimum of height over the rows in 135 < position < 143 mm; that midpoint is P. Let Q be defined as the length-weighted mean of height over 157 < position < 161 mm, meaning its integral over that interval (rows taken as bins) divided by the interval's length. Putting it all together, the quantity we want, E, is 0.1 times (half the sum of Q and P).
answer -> 0.408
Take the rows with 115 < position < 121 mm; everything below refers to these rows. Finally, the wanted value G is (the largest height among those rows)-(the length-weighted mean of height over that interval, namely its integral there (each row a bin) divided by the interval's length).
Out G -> 0.06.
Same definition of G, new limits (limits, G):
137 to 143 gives 0.06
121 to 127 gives 0.04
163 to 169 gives 0.23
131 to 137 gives 0.10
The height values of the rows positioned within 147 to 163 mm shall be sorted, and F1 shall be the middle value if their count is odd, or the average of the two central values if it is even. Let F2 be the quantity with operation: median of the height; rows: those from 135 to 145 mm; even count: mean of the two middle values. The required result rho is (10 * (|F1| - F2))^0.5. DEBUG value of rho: 1.8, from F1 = 4.19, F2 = 3.87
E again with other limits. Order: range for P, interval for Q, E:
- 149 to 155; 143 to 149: 0.389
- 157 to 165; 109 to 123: 0.414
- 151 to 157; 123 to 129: 0.400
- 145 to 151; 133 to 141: 0.384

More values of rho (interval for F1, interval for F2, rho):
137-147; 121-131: 0.4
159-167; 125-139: 2.1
